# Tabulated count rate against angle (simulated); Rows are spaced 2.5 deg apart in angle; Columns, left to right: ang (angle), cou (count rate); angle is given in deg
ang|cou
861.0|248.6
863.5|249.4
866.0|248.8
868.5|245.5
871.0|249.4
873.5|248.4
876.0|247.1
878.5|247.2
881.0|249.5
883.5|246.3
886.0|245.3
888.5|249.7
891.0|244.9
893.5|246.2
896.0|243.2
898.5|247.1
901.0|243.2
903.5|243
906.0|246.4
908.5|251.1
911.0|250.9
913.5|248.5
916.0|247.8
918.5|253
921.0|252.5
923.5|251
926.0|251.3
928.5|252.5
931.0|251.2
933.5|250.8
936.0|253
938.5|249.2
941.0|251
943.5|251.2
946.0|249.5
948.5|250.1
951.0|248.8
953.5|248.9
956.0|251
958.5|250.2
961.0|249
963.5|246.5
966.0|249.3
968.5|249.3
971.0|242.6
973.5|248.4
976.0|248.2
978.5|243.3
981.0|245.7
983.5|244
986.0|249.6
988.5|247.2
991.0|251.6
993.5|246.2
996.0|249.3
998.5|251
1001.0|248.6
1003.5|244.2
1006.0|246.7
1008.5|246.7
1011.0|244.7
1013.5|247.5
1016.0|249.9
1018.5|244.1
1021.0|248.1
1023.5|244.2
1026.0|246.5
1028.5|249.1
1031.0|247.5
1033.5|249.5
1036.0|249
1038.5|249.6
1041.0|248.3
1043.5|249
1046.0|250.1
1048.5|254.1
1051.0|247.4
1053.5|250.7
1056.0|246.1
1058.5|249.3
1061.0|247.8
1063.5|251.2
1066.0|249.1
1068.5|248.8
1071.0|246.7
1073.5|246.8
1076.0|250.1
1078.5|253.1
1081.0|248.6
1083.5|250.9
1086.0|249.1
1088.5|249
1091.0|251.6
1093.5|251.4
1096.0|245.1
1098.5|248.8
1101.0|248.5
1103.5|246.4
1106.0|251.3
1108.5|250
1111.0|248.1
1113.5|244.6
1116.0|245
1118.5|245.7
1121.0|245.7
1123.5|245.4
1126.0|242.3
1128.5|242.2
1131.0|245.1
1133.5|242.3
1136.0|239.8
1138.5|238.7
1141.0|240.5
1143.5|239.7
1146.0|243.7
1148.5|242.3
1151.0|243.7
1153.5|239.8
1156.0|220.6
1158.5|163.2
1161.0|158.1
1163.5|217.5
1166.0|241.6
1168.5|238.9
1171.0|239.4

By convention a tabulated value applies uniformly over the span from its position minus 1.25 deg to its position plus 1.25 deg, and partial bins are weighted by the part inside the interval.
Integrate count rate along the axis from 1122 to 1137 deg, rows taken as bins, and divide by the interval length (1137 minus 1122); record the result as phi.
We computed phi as 243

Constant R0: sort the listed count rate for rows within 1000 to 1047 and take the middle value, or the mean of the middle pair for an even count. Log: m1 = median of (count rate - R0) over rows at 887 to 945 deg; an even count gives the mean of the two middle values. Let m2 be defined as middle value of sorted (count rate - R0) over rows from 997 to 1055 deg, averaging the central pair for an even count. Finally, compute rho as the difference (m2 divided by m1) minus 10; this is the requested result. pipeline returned -9.9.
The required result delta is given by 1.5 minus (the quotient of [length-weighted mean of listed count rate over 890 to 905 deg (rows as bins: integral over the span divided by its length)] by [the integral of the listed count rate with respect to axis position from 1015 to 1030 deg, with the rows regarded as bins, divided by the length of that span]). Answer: 0.51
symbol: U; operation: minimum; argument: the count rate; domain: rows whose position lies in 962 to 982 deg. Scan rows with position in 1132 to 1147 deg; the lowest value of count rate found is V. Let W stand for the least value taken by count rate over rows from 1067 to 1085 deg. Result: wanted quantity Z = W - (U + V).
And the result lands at -235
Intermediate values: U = 242.6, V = 238.7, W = 246.7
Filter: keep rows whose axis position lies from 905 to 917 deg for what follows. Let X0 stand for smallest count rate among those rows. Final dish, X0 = 246.4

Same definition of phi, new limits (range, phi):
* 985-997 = 249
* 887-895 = 247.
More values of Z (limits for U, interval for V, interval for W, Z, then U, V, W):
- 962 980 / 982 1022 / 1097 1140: -248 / 242.6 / 244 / 238.7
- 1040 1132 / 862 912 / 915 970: -239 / 242.2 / 243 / 246.5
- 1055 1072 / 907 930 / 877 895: -249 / 246.1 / 247.8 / 244.9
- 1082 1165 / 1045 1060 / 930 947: -155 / 158.1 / 246.1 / 249.2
